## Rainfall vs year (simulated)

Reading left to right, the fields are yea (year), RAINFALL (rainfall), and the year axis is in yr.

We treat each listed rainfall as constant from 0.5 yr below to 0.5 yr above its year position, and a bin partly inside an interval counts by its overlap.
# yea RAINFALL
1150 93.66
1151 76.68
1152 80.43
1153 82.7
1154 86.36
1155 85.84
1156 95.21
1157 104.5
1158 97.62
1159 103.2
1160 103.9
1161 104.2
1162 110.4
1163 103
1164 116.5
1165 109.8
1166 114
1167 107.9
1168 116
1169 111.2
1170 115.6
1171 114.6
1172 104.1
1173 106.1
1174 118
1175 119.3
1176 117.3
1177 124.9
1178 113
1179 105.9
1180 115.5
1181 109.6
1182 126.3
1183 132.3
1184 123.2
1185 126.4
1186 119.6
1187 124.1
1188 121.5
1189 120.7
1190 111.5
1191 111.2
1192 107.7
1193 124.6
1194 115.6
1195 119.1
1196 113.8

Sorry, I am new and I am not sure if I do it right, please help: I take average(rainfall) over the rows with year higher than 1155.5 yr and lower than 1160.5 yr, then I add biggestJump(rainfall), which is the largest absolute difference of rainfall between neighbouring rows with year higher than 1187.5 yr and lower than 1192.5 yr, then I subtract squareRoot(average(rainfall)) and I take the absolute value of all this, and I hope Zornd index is 100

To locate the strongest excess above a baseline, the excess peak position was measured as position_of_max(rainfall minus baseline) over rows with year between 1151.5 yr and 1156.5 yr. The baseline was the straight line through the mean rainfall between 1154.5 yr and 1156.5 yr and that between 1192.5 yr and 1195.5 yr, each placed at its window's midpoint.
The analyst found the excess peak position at 1156 yr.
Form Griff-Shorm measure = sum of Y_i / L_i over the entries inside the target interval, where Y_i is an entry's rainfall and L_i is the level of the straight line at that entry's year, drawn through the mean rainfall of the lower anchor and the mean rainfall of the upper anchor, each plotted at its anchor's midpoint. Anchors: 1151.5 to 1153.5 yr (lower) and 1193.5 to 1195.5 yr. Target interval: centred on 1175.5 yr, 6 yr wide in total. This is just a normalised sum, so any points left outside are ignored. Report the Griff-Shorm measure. 7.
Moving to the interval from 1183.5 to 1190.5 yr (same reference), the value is 8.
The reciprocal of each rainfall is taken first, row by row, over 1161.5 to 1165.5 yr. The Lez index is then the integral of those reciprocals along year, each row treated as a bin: 0.0365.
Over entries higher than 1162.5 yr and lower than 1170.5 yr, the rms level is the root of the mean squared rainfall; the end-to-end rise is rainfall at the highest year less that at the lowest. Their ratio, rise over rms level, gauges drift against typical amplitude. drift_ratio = 0.113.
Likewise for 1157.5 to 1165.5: 0.115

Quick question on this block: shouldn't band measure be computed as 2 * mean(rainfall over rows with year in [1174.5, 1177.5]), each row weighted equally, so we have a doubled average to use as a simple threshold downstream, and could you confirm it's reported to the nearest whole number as 241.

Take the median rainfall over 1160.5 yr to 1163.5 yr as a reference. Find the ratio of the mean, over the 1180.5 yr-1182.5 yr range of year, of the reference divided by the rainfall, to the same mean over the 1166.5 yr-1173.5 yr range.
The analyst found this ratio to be 0.94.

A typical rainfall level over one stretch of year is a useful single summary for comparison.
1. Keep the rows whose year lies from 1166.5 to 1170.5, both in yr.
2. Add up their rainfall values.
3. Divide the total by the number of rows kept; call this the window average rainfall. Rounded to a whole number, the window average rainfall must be 113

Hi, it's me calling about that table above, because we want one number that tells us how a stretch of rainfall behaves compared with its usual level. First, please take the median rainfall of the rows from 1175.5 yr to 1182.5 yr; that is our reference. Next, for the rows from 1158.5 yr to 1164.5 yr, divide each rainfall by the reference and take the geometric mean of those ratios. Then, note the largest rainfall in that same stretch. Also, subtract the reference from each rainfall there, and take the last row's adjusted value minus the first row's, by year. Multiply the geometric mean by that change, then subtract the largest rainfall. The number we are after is -104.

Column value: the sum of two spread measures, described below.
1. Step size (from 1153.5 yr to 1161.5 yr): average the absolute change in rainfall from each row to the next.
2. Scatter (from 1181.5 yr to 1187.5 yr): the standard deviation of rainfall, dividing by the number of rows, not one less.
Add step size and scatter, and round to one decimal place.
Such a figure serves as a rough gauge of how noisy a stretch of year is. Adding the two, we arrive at 8.5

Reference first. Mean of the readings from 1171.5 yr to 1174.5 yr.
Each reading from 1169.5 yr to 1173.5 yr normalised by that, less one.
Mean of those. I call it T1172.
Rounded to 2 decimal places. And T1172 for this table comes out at 0.01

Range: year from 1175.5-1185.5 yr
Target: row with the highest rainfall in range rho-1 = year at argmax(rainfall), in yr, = 1183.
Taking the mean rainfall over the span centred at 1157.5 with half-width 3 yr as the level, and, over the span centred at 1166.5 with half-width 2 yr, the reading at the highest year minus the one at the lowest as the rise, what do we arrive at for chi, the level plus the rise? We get 105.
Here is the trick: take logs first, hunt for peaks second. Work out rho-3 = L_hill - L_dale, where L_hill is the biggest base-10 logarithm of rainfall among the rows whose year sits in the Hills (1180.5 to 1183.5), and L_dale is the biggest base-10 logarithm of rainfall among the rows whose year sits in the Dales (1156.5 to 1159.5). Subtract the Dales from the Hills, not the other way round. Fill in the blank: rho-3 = 0.10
